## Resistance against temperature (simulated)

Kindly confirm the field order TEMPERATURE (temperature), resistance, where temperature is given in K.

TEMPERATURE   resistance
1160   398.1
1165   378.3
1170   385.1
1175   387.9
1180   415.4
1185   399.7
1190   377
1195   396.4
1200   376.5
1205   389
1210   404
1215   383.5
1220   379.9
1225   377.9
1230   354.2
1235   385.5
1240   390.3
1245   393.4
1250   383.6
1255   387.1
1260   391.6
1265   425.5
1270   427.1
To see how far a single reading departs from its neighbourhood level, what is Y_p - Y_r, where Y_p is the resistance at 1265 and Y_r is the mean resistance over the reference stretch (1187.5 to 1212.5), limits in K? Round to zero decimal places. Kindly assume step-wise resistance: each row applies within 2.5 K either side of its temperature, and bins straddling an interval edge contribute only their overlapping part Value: 37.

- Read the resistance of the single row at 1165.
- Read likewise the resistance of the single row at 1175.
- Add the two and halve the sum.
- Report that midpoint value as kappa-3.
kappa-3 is 383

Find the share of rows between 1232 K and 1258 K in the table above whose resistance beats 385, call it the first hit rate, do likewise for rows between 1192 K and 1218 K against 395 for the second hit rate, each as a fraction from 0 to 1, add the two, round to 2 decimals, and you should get 1.20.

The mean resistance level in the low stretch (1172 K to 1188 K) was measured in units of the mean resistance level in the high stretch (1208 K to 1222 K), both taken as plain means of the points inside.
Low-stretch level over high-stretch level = 1.03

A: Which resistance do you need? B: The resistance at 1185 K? 399.7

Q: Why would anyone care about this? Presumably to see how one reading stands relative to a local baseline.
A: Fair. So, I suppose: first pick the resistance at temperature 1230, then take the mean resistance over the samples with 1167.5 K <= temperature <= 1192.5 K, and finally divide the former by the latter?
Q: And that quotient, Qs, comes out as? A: 0.90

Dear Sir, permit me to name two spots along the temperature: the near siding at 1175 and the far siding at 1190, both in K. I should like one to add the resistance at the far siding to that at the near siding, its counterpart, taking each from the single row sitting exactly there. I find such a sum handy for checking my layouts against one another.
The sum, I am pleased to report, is 765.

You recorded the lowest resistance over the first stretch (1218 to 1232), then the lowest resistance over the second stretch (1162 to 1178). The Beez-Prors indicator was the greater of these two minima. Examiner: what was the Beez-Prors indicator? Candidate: 378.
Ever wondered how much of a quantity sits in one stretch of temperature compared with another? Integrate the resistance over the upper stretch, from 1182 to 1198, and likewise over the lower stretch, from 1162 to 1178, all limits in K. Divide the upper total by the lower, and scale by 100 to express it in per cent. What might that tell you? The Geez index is 102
